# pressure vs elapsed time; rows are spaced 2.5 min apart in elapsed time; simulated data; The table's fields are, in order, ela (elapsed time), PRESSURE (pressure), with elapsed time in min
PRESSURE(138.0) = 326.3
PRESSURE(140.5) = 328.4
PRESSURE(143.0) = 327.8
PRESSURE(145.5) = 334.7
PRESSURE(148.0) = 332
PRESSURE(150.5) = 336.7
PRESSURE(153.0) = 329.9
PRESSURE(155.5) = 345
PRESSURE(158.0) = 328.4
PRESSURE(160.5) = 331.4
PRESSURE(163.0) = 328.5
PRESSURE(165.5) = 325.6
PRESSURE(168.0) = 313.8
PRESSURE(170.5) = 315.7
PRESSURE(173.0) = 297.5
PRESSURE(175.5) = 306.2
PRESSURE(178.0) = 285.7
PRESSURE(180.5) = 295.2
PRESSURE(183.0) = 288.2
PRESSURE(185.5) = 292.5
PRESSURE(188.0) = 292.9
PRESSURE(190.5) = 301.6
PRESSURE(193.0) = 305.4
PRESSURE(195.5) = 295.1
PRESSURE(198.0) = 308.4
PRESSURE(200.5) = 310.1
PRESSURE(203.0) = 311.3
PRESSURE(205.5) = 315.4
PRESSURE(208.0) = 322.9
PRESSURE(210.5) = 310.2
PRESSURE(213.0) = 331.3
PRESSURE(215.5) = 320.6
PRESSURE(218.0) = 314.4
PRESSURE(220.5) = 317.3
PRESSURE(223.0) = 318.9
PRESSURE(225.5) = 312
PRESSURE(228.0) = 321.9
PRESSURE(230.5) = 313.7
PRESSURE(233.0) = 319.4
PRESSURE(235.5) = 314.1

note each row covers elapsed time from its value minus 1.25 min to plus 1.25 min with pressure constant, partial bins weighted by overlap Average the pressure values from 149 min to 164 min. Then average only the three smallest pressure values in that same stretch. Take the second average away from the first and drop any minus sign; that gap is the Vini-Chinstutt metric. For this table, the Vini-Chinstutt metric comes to 4.4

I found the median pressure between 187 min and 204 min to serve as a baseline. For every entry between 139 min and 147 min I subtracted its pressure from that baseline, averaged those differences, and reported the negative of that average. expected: 25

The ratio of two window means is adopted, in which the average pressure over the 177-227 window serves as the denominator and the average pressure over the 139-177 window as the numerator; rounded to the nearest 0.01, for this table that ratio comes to 1.06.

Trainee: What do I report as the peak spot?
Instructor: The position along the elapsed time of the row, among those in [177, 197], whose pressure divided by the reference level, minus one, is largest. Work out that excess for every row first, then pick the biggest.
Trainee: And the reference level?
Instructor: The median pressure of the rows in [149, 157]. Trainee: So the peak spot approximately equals 193.0 min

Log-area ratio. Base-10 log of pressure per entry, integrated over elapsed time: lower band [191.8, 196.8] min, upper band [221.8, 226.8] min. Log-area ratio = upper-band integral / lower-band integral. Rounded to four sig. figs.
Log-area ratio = 1.009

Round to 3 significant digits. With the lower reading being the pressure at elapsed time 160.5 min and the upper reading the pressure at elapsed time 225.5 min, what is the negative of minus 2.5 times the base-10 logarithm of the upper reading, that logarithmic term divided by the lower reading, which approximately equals 0.0188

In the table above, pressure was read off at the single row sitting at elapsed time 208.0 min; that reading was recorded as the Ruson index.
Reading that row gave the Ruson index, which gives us 322.9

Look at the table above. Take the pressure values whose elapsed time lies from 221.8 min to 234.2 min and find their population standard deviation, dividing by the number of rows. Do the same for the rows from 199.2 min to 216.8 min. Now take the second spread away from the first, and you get -3.7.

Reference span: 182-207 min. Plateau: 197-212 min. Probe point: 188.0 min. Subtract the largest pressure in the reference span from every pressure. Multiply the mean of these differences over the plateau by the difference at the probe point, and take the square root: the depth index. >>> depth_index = 7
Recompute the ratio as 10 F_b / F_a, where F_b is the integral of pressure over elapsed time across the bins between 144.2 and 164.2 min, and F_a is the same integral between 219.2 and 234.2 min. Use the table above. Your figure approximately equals 14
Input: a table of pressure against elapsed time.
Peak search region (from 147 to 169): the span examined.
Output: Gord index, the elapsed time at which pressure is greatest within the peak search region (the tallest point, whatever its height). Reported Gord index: 155.5 min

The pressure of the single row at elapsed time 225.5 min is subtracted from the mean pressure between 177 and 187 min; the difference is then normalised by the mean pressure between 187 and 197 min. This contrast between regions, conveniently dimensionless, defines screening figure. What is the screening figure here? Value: -0.07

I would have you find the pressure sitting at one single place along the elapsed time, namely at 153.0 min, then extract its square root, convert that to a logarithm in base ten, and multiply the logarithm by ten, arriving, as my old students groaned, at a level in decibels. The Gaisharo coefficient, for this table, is 12.6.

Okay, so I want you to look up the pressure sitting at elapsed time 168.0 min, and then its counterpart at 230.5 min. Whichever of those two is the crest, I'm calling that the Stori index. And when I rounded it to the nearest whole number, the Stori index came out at 314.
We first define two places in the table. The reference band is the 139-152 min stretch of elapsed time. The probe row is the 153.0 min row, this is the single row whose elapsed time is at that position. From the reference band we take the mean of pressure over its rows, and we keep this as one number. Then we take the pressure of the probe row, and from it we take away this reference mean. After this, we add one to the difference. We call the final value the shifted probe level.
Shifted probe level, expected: -1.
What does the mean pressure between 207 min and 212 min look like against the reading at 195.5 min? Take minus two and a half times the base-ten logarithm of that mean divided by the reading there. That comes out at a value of -0.08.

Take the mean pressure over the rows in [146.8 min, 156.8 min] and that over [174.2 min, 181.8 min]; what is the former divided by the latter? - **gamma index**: 1.14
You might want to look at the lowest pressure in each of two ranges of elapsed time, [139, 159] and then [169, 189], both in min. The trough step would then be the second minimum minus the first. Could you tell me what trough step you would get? -42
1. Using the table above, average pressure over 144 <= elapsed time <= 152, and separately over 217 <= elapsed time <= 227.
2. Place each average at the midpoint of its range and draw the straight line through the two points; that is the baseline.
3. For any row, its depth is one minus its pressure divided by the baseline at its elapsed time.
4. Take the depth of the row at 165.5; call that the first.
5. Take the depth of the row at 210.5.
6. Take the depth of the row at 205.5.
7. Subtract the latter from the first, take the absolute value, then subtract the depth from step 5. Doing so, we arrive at -0.03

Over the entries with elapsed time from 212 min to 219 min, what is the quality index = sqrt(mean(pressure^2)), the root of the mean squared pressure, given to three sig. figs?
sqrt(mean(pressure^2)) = 322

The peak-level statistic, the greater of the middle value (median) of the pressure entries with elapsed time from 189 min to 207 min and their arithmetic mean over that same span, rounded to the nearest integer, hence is 308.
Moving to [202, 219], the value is 318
